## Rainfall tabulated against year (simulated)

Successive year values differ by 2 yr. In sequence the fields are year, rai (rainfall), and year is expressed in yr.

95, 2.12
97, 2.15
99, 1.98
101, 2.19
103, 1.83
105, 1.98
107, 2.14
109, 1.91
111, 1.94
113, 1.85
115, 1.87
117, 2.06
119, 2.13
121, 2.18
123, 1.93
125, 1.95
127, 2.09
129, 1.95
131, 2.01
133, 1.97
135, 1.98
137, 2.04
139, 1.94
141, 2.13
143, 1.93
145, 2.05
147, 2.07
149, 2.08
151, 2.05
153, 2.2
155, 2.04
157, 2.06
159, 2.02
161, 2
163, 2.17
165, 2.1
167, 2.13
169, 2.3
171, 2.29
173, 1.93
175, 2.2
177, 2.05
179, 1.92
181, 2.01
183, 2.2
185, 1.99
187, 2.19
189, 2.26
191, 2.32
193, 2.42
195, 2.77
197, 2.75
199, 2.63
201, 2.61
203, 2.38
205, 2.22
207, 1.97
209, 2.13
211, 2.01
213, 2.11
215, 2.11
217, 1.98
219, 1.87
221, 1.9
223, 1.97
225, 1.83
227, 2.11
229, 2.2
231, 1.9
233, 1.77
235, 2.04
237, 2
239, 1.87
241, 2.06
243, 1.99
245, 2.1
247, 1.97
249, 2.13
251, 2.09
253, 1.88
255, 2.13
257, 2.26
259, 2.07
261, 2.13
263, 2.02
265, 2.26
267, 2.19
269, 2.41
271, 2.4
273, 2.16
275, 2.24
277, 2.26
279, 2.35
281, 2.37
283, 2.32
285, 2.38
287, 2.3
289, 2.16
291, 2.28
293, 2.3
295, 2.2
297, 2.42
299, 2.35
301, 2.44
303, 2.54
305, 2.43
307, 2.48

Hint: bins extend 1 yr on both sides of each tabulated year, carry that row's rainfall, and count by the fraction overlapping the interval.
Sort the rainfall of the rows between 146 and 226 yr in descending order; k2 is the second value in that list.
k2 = 2.75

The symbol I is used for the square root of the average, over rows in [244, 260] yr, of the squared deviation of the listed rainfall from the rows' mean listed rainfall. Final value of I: 0.106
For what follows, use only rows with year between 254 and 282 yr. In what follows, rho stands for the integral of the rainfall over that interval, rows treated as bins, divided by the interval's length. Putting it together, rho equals 2.23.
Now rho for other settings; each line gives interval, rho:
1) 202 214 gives 2.14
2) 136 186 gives 2.08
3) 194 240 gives 2.14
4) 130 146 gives 2.01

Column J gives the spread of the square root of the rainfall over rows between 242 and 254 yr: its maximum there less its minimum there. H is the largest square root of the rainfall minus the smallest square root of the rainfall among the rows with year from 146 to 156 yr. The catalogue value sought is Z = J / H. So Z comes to 1.6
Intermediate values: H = 0.05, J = 0.09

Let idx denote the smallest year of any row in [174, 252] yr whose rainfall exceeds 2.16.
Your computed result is 175 yr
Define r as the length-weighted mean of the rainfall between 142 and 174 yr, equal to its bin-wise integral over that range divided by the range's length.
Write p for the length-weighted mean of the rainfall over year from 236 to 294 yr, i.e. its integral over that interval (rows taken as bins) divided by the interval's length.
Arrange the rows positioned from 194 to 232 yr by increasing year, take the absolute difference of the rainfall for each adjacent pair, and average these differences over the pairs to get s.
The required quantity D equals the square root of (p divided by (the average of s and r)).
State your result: 1.40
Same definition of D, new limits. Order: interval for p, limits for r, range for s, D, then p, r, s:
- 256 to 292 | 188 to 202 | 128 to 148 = 1.31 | 2.25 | 2.54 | 0.09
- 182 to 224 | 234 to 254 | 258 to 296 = 1.45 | 2.23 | 2.01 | 0.10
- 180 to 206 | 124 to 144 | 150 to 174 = 1.50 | 2.37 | 2.00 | 0.11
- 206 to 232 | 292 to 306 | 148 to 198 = 1.26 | 2.01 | 2.38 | 0.13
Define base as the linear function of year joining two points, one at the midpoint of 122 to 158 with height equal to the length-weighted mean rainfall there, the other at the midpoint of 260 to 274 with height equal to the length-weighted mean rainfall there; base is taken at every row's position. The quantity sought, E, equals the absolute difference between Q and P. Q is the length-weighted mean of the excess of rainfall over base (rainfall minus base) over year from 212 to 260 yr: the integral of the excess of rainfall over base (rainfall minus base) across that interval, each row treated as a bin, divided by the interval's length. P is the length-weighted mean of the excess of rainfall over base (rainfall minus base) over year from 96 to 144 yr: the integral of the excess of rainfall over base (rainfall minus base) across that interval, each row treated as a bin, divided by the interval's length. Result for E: 0.17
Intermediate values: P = 0.01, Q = -0.16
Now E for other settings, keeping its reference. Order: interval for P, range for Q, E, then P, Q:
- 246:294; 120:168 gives 0.03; -0.02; 0.01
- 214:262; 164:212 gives 0.30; -0.16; 0.14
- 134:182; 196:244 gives 0.07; 0.02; -0.05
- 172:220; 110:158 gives 0.09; 0.10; 0.00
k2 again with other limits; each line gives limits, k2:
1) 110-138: 2.13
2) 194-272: 2.75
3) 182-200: 2.75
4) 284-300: 2.38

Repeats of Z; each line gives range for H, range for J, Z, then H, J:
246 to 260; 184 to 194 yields 1.1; 0.13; 0.14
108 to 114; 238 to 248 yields 2.5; 0.03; 0.08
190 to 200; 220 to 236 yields 1.1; 0.14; 0.15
